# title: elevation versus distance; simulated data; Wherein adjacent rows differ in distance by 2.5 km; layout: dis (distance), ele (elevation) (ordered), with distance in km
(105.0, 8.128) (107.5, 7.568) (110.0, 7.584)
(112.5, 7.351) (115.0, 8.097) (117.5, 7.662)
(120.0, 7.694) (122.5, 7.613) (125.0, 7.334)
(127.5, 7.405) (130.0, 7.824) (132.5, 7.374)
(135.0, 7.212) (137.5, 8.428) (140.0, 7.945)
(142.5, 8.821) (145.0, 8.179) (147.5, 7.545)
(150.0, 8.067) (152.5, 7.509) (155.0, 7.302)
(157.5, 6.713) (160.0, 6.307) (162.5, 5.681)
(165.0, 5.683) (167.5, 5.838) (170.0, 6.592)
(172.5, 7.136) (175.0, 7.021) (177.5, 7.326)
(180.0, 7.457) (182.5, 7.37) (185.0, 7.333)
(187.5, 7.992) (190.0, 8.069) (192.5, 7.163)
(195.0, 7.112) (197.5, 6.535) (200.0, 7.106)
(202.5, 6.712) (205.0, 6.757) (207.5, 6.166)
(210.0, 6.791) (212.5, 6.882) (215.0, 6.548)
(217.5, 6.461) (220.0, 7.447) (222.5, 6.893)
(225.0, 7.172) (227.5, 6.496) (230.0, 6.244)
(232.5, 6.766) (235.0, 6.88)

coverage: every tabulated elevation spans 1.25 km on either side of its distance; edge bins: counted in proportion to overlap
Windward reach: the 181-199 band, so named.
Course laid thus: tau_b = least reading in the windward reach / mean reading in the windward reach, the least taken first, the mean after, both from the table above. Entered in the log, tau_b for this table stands 0.887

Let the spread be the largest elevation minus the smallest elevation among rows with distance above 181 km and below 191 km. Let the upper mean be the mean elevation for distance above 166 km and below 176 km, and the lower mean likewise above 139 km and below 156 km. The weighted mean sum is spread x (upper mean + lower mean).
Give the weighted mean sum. 11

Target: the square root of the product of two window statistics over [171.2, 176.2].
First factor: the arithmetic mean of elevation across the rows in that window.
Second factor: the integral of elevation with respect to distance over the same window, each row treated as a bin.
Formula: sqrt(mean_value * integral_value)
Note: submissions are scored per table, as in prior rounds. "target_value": 15.8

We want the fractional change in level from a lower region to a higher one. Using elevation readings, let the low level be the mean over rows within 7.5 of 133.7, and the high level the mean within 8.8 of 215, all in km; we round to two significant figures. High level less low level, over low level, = -0.12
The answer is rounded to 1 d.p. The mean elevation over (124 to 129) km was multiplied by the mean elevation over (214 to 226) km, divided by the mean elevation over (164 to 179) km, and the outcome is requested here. 7.7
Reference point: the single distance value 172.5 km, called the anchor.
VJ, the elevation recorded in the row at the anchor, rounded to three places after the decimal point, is 7.136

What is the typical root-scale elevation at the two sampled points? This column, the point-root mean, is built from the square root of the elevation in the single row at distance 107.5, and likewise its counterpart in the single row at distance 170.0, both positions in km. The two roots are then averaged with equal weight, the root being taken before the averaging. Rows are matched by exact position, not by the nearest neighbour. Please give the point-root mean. 2.66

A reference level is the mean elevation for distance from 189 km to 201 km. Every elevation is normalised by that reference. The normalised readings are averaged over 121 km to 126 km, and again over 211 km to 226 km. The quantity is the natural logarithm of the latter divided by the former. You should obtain -0.08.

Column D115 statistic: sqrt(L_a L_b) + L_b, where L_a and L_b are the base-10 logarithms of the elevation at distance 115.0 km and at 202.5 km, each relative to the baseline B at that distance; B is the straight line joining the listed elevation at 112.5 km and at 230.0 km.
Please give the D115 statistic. 0.038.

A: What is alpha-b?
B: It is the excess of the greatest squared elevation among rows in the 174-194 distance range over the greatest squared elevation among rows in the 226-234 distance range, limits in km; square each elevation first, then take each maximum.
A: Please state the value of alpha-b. 19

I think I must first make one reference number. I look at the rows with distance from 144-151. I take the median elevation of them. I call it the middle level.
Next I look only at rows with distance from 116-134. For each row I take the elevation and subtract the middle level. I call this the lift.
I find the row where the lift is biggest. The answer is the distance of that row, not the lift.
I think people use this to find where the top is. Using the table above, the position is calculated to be 130.0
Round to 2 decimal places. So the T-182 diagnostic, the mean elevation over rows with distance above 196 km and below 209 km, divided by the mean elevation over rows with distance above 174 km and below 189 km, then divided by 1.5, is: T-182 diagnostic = 0.60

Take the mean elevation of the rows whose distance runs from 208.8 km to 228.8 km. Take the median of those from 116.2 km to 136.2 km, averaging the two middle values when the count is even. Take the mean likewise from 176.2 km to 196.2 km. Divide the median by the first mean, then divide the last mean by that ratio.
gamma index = 6.8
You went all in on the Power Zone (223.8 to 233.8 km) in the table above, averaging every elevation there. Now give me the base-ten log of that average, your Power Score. 0.824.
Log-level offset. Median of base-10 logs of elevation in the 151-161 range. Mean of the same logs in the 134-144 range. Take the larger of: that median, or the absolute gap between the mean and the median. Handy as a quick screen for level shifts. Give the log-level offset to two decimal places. 0.85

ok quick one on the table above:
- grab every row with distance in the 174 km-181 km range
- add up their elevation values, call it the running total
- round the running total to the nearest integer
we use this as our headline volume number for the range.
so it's 22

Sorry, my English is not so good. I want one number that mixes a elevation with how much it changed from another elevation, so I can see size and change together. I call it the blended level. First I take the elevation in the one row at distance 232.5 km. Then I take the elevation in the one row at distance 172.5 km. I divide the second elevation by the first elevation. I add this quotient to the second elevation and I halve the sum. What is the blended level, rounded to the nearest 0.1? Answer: 4.1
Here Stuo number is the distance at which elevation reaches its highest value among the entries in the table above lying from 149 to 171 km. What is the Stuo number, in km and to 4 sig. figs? 150.0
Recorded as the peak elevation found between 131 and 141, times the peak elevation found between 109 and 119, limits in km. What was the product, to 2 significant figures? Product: 68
